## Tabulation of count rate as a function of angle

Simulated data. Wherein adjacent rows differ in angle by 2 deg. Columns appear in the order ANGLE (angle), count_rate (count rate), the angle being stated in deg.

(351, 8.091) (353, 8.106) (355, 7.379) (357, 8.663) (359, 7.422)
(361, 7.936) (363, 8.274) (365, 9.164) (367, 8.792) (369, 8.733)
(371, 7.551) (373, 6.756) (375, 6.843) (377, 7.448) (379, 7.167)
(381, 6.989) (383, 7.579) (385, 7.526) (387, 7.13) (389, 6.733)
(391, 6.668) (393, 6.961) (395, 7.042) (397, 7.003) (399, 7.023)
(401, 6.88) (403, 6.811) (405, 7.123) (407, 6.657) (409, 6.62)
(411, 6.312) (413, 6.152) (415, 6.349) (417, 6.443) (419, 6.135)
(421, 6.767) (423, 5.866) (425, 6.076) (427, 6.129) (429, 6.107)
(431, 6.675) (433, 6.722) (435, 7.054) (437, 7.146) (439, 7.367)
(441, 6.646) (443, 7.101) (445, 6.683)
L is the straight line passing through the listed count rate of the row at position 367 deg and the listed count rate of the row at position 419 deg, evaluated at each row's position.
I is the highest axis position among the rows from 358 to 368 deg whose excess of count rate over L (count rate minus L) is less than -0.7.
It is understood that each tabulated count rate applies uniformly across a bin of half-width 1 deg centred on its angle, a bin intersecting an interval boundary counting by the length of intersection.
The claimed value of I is 363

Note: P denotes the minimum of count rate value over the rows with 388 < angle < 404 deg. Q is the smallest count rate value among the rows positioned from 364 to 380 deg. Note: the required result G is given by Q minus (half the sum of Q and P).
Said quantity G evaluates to 0.04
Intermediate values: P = 6.668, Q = 6.756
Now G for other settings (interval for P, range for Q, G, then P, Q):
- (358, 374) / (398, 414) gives -0.30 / 6.756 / 6.152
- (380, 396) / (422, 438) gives -0.40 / 6.668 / 5.866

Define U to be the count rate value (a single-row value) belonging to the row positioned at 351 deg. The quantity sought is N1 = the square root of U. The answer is 2.84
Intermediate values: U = 8.091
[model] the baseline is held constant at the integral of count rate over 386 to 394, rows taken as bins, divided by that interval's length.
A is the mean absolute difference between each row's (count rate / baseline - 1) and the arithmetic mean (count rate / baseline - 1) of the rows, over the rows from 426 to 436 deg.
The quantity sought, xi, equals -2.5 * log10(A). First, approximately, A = 0.049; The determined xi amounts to 3.3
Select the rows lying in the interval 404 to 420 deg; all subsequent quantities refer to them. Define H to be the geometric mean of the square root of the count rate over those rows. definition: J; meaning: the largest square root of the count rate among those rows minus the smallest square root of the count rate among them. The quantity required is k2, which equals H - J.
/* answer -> 2.35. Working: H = 2.543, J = 0.19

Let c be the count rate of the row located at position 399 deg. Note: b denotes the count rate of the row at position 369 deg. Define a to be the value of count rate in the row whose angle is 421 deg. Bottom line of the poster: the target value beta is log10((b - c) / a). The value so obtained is -0.60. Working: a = 6.767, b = 8.733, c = 7.023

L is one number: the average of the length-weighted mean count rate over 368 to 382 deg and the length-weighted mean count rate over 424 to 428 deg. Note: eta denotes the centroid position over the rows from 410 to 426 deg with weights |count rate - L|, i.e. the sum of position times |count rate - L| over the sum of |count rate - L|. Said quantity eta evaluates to 418.6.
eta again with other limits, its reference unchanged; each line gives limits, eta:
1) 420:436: 426.7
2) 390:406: 398.6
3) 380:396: 386.2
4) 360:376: 366.0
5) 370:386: 379.0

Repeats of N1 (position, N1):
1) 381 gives 2.64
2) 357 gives 2.94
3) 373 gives 2.60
